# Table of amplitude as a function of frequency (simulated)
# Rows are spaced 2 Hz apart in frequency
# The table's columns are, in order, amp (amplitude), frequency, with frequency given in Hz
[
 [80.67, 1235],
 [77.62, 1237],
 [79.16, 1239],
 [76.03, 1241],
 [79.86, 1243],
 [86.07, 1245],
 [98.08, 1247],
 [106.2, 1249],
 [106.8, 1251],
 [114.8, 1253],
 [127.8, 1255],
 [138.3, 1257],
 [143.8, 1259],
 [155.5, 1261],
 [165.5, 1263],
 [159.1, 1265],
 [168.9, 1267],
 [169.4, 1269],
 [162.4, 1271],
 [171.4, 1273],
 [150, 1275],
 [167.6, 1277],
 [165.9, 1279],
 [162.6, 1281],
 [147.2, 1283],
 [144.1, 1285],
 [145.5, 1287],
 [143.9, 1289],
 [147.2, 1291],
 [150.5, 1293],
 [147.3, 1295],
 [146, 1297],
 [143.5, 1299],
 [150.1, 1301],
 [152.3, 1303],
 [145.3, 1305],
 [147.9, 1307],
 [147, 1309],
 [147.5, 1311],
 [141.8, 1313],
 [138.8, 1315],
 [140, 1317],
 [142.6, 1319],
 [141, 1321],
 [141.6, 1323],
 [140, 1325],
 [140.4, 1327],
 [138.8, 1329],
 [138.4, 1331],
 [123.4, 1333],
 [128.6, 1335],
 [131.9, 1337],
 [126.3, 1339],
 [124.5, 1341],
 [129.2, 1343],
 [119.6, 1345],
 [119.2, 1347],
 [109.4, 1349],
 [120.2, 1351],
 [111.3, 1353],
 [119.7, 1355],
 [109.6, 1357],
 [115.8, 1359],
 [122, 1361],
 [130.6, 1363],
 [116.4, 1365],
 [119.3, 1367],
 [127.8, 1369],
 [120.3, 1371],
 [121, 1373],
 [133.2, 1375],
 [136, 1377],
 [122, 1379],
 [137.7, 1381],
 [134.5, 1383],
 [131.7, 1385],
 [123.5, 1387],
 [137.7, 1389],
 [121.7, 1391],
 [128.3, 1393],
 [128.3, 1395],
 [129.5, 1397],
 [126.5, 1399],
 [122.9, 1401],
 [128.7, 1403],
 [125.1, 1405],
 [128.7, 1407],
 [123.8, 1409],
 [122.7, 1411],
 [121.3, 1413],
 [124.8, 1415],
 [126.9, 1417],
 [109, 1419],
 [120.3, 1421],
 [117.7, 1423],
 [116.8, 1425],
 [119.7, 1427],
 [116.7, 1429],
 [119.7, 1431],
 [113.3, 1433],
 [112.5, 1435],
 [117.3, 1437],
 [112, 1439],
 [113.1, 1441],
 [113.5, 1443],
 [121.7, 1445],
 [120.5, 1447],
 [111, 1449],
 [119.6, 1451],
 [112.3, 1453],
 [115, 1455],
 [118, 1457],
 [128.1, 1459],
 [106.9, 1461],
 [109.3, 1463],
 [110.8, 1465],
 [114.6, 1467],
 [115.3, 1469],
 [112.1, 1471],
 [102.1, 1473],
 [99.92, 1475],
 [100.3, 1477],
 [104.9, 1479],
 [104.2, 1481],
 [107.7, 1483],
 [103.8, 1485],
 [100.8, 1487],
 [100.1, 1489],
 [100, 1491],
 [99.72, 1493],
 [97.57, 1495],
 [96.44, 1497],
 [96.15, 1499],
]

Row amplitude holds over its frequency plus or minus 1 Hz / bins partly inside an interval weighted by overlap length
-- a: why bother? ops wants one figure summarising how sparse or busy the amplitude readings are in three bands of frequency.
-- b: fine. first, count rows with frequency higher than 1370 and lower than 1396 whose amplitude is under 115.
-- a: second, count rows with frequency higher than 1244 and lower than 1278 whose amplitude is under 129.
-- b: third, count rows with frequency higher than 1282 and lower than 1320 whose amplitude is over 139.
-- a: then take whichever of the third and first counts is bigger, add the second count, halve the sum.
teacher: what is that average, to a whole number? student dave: 12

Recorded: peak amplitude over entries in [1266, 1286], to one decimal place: 171.4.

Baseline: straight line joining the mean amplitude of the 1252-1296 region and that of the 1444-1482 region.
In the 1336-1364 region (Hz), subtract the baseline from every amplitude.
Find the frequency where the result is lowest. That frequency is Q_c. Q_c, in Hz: 1349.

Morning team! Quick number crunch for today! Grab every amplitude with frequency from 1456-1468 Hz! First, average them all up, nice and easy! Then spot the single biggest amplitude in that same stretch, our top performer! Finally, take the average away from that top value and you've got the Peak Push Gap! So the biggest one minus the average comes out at 13.5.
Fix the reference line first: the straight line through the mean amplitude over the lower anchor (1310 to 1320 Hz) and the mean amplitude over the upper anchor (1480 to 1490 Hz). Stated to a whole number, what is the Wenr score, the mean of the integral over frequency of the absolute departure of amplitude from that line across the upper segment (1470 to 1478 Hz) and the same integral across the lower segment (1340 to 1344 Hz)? 38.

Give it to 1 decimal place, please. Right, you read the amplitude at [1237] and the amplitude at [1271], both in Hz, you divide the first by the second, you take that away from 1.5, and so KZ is 1.0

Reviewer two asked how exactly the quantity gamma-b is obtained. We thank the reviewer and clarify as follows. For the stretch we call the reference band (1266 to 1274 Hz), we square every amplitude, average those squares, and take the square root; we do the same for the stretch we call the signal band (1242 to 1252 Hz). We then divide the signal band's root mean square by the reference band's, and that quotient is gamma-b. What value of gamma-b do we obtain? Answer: 0.57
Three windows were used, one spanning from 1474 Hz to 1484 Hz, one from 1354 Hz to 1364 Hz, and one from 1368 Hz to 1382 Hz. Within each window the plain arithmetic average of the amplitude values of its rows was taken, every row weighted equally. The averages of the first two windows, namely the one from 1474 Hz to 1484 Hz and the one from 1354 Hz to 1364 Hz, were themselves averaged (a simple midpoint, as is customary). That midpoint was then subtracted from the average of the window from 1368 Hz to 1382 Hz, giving 17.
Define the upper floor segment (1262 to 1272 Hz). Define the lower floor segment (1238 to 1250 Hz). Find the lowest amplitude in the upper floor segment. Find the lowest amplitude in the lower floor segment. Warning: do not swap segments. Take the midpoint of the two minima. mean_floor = 118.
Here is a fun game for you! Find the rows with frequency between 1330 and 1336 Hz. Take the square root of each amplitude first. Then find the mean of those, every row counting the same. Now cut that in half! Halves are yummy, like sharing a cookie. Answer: 5.7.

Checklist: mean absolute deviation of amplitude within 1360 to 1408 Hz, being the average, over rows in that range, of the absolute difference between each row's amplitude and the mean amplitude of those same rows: 4.9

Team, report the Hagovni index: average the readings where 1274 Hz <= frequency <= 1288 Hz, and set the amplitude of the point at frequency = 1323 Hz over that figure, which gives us 0.92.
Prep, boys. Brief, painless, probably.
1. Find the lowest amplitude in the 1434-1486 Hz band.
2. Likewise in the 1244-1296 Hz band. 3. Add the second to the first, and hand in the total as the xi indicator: 186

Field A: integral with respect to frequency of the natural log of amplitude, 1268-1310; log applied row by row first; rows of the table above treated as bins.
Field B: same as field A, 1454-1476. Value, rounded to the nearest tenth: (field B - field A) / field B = -1.0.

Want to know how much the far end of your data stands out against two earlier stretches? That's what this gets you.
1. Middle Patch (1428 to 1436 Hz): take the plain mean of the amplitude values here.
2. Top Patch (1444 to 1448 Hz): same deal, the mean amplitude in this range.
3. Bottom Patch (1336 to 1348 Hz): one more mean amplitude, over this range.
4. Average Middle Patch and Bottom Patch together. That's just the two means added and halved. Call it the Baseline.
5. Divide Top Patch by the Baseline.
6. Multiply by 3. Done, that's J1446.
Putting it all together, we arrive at 3.0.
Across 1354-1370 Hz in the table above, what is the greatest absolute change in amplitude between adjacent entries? 14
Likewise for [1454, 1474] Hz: 21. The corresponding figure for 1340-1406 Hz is 16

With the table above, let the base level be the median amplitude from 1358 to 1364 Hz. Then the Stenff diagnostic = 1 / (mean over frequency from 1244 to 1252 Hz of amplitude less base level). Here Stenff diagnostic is 0.0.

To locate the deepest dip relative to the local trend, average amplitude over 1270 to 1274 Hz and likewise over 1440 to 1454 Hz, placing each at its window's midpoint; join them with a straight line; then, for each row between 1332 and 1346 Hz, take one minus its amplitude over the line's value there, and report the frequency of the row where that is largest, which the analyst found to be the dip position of 1345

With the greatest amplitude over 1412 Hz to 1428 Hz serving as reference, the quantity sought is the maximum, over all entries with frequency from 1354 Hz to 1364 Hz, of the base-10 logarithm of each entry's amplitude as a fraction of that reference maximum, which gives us 0.012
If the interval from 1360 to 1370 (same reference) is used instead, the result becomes 0.012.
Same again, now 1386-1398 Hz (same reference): 0.035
